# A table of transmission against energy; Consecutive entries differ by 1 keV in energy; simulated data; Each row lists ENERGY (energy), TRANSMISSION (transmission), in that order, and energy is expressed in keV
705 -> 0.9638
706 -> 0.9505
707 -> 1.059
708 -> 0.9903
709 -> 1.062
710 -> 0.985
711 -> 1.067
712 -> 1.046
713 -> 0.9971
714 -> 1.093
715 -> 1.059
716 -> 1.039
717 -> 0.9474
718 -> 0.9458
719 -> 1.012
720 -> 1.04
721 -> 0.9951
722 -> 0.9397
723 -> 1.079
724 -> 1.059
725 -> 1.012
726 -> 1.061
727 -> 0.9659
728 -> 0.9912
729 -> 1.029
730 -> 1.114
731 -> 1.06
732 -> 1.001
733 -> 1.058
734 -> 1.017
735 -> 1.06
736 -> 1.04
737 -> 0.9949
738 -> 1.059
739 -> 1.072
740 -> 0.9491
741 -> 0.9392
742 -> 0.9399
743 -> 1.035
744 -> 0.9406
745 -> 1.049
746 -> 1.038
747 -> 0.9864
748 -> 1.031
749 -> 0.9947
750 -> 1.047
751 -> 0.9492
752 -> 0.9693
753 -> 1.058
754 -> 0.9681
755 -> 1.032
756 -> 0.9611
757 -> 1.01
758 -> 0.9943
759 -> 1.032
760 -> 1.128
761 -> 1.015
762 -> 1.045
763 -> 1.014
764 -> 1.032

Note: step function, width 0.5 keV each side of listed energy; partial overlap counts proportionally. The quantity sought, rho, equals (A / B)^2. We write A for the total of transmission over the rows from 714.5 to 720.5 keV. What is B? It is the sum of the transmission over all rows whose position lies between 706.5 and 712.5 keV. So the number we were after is 0.95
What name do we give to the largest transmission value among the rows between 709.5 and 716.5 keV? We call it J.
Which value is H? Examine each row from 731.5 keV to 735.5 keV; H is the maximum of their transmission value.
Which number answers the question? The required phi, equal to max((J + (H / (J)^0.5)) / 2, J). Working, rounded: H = 1.06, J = 1.093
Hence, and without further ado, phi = 1.09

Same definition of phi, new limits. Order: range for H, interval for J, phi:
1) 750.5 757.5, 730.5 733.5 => 1.06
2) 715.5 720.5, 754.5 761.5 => 1.13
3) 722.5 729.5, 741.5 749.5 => 1.05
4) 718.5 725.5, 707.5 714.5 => 1.09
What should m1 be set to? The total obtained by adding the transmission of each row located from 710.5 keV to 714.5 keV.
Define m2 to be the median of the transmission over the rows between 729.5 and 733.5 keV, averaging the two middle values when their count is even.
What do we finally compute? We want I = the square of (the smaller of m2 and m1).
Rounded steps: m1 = 4.20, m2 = 1.06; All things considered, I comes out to 1.12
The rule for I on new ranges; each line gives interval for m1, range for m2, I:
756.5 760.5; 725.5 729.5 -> 1.02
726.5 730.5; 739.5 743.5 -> 0.89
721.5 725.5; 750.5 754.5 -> 0.94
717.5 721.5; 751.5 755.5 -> 1.00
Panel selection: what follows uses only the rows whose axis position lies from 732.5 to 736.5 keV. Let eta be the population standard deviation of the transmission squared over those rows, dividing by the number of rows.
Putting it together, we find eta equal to 0.036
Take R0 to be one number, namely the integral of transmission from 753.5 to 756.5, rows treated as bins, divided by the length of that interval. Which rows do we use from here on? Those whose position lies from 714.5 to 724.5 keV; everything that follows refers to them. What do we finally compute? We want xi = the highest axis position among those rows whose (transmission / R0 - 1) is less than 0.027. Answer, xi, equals 722 keV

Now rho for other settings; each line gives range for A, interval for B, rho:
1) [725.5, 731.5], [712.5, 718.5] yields 1.05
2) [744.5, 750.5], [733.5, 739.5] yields 0.97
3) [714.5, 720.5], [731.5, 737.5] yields 0.96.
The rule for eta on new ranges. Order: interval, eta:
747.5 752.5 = 0.073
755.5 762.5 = 0.102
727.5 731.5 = 0.095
